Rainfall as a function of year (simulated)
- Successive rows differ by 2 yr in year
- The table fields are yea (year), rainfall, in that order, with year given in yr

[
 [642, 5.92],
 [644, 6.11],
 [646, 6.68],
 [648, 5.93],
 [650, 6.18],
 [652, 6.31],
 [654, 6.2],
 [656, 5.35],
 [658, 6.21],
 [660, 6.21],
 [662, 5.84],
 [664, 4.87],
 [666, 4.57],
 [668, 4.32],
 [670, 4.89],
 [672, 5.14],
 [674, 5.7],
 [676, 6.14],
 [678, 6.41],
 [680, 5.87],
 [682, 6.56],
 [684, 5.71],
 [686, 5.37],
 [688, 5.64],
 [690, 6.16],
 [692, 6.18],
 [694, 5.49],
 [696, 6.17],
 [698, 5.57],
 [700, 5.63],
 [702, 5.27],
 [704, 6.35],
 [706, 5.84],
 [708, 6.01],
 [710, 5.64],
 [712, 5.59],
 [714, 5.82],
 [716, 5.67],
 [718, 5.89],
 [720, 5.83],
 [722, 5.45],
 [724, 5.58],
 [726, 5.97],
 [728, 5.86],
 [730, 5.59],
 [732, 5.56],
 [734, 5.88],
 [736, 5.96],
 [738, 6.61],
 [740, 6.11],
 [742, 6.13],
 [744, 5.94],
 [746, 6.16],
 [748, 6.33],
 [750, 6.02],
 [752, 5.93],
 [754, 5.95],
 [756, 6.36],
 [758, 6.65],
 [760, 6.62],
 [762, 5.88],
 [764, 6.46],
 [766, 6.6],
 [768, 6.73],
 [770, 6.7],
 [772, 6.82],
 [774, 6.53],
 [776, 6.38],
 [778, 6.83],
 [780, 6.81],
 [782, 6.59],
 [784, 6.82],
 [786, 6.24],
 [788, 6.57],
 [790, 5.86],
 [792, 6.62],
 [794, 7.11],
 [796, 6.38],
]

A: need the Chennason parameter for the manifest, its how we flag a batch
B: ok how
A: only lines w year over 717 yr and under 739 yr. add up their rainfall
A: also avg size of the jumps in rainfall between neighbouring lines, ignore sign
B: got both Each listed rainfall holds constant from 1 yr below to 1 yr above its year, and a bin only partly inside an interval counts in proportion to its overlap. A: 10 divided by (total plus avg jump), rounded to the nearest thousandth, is 0.155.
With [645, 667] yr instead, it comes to 0.154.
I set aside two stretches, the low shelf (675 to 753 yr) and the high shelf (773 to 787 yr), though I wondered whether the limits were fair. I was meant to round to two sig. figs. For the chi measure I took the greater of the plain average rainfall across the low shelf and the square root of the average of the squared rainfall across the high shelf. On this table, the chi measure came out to 6.6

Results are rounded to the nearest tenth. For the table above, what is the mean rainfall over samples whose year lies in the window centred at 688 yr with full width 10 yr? 5.8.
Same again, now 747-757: 6.1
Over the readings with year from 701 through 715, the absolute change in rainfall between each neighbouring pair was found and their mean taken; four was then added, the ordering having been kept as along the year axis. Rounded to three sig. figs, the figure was 4.40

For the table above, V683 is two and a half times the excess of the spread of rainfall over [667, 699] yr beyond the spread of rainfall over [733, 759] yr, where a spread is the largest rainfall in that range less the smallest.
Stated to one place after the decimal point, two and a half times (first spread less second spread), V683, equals 3.7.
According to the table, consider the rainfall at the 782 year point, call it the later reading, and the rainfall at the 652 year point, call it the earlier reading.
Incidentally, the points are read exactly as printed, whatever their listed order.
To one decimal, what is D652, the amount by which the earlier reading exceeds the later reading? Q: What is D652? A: -0.3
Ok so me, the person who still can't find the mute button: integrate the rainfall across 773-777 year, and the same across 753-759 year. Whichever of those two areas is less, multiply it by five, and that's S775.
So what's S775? 129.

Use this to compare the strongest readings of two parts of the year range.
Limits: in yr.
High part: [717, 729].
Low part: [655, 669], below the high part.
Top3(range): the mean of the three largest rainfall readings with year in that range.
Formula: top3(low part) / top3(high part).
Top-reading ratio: 1.03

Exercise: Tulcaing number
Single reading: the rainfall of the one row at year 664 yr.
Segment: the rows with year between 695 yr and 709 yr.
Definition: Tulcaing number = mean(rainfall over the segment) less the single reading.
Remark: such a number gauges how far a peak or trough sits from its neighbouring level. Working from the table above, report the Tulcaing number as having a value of 1.0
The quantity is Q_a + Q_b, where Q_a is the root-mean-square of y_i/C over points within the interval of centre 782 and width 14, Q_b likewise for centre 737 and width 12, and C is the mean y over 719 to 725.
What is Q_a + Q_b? 2.25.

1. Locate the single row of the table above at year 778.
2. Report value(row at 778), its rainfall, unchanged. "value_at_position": 6.83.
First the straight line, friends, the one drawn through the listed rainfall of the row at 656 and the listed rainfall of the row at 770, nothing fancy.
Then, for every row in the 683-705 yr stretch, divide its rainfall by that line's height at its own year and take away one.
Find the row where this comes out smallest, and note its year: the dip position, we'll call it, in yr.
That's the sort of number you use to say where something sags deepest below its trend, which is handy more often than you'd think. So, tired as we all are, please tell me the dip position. 702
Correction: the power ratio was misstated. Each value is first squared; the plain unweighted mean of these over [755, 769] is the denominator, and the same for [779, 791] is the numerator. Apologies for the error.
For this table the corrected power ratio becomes 1.00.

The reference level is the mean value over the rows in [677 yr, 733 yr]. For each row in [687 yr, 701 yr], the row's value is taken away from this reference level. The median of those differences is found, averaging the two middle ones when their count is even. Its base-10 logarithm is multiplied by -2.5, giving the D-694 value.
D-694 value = 1.9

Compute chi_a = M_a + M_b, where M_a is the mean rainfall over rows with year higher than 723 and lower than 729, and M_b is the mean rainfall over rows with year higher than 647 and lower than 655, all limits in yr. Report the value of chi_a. 12.0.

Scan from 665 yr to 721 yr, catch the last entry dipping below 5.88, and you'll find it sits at 720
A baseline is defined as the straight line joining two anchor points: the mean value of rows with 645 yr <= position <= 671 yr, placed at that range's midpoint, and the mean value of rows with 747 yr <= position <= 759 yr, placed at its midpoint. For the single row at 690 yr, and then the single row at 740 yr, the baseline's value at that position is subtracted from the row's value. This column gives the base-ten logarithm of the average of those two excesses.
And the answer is -0.83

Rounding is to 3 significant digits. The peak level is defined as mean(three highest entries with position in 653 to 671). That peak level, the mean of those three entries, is 6.21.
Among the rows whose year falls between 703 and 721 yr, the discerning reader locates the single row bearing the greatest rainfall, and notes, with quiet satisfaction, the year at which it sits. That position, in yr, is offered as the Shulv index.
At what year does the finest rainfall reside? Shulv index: 704 yr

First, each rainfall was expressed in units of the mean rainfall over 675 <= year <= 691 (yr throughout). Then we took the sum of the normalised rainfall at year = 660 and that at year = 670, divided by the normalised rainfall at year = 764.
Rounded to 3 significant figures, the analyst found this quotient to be 1.72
